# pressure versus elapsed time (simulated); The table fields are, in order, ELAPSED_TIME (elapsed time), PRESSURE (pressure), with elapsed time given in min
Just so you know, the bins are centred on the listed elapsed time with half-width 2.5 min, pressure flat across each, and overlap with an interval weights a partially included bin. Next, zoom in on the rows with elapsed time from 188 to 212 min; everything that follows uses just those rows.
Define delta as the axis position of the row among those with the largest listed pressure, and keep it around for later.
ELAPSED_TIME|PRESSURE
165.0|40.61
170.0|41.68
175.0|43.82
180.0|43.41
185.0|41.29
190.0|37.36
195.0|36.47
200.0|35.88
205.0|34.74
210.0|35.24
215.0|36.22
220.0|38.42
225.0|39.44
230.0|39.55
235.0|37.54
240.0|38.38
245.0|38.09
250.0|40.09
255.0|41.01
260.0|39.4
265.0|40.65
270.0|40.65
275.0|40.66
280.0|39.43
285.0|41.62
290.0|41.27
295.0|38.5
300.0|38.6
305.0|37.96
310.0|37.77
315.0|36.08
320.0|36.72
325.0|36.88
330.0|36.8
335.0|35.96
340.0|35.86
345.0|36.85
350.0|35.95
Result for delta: 190.0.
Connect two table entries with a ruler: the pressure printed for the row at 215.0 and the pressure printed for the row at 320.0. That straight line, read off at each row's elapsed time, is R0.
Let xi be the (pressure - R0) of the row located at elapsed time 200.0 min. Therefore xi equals -0.3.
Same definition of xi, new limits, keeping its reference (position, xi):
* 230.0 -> 3.3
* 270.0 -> 4.2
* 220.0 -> 2.2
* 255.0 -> 4.6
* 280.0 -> 2.9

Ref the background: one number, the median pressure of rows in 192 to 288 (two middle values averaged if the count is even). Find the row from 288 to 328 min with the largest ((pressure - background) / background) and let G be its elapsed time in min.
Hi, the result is 290.0 min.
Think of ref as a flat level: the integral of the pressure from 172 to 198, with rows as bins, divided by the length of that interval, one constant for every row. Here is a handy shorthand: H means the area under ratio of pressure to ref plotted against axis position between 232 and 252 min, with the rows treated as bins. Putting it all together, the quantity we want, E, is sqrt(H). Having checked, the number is 4.37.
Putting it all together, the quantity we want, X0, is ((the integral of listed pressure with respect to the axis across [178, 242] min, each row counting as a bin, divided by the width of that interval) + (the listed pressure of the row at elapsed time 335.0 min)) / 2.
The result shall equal 37.0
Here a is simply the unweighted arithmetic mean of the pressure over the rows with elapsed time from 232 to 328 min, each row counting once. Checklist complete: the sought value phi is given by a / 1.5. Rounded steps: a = 39.0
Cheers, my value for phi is 26.0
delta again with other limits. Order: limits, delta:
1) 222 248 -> 230.0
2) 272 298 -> 285.0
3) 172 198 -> 175.0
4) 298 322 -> 300.0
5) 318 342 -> 325.0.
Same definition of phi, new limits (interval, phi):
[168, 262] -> 25.9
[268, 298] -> 26.9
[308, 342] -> 24.4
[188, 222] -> 24.2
